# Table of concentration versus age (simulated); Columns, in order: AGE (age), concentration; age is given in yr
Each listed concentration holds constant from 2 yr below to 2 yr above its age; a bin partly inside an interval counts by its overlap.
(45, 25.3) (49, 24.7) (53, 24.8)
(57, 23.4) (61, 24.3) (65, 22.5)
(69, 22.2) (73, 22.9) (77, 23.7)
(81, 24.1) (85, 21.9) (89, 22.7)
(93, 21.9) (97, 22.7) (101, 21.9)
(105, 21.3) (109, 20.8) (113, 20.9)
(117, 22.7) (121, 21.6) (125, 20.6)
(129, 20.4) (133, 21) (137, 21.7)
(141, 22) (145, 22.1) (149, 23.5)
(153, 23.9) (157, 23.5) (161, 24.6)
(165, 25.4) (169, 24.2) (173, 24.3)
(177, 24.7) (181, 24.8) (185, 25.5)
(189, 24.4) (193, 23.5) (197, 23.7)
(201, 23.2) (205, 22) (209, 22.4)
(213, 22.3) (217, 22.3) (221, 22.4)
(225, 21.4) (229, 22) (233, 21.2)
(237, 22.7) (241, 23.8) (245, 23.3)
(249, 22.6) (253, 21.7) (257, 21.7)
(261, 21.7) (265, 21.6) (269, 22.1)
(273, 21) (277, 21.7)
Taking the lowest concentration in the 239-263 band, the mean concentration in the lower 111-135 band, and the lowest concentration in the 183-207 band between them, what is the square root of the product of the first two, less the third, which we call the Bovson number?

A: -0.55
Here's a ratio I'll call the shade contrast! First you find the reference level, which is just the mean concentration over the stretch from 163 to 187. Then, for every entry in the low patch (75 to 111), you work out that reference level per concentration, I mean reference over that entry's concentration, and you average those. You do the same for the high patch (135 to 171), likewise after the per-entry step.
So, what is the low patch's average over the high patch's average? 1.05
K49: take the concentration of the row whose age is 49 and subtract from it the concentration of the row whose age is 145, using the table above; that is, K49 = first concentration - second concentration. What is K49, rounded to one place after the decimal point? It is 2.6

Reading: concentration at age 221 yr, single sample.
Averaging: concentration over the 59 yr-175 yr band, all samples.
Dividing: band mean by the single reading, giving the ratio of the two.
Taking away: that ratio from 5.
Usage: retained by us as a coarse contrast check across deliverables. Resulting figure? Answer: 3.99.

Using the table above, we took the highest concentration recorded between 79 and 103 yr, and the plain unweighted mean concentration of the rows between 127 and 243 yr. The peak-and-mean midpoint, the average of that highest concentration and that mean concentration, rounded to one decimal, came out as 23.6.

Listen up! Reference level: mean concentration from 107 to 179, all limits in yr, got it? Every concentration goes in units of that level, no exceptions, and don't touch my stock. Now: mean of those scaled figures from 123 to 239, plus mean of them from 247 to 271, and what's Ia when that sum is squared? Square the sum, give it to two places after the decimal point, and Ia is 3.92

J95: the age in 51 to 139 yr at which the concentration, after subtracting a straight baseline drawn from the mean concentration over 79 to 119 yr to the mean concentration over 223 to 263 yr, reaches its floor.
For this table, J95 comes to 129 yr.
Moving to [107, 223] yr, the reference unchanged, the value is 129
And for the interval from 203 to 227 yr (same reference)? 225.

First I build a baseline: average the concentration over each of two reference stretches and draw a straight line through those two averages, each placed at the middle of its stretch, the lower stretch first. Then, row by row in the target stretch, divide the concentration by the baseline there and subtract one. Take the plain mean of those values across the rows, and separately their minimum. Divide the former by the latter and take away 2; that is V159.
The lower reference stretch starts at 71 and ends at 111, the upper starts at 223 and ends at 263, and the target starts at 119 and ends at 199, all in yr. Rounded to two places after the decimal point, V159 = -2.50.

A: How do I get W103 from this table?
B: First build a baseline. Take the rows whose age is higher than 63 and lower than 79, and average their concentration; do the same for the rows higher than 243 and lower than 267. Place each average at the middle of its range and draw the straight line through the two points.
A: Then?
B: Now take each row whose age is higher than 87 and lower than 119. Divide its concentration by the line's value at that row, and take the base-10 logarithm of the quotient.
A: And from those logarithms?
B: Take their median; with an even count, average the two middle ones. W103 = -0.02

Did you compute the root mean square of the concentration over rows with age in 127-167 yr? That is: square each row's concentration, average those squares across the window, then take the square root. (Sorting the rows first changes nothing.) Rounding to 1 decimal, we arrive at 22.9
